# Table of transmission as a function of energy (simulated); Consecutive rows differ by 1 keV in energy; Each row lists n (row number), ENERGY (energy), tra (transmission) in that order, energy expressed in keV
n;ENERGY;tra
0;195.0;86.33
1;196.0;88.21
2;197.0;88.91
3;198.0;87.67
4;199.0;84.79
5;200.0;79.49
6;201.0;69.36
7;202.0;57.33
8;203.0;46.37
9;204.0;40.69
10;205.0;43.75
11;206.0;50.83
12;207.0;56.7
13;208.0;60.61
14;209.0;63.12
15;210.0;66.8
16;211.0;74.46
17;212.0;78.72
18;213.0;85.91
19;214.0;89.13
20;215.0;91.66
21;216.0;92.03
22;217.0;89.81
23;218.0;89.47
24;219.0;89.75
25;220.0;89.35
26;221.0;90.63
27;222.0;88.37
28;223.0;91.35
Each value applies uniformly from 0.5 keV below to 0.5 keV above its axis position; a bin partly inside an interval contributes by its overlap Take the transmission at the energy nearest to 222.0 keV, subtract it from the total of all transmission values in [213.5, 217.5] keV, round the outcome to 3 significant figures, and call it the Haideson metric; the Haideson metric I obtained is 274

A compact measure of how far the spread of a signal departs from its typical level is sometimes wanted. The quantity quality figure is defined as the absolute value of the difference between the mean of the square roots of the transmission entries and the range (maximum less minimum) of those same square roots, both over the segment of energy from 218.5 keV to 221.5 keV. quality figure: 9.4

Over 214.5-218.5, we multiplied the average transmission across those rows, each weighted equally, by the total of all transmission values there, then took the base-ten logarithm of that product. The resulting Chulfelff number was 4.52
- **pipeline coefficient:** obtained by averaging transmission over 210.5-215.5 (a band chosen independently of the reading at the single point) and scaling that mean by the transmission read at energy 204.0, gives 3417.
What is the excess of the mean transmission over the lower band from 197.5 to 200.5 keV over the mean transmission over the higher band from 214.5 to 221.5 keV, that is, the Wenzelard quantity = -6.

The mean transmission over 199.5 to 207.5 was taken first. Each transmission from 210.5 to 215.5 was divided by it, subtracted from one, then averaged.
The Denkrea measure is -0.51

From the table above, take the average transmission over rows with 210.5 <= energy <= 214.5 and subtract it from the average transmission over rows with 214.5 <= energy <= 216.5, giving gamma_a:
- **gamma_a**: 10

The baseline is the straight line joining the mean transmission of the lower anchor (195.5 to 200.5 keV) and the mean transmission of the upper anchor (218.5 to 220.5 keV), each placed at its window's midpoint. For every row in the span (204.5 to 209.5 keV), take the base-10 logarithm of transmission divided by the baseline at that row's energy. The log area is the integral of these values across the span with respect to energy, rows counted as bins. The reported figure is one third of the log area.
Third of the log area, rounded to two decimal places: -0.34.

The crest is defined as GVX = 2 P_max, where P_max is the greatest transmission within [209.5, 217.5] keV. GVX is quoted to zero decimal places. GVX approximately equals 184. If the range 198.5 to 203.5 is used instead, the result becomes 170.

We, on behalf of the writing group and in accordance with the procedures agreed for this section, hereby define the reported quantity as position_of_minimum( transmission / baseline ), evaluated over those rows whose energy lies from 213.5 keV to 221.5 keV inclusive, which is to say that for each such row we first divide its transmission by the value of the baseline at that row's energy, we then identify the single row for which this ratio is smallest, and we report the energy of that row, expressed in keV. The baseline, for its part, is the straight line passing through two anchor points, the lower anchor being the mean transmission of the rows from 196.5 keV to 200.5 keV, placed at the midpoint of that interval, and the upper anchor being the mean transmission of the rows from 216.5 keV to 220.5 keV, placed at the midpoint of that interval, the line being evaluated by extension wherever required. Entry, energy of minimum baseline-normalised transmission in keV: 220.0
